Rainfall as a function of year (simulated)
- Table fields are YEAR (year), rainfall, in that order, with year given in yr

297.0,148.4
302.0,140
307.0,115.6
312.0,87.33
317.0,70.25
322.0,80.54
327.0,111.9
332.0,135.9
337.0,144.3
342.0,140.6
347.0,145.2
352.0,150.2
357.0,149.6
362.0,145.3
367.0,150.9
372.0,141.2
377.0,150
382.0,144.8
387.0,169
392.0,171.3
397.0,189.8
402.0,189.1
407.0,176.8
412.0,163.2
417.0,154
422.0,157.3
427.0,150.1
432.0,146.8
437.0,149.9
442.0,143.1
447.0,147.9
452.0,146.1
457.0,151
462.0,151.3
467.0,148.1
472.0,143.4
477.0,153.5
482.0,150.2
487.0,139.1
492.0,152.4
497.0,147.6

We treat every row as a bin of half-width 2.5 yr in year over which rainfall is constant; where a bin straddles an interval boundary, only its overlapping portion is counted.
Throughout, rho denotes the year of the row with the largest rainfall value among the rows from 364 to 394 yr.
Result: 392.0 yr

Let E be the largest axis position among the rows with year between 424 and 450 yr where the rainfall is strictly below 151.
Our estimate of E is 447.0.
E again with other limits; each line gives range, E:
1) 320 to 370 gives 367.0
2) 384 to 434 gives 432.0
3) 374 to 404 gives 382.0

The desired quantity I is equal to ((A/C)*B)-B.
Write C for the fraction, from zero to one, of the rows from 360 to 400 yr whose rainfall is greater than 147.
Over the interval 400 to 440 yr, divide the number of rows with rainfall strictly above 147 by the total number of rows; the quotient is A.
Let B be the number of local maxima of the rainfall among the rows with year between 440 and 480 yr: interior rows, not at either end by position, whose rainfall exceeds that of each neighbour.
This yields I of 0.8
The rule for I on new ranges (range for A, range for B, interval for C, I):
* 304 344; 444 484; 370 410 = -2.0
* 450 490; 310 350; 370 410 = -0.2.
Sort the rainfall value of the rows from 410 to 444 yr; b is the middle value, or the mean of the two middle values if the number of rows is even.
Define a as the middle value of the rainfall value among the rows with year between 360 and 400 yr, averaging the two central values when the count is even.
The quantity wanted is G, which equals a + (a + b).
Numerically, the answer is 451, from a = 150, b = 150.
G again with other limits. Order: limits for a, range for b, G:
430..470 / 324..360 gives 440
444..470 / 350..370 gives 446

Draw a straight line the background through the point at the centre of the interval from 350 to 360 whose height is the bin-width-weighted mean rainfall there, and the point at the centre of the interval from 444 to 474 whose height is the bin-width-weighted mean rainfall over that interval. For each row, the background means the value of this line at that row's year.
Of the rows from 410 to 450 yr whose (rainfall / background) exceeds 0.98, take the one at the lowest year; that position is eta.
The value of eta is 412.0 yr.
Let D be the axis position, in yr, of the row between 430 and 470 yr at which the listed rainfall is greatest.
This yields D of 462.0 yr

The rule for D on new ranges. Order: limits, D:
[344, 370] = 367.0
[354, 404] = 397.0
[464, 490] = 477.0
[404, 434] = 407.0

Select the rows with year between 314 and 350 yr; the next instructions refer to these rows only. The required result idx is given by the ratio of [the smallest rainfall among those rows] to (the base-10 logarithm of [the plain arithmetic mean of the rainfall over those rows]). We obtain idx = 33.9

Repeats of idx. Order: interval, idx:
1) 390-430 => 67.4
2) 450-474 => 66.1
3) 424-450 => 66.0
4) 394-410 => 78.0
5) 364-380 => 65.1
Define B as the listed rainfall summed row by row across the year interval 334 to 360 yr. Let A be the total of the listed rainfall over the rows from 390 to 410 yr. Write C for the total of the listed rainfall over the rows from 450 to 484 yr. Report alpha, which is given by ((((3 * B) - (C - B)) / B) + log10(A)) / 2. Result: 2.7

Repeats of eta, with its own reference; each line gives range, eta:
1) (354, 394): 357.0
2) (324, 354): 352.0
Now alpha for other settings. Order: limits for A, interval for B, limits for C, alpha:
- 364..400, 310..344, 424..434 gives 3.3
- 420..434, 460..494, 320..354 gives 2.9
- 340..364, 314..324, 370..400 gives 0.2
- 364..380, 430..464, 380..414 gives 2.7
